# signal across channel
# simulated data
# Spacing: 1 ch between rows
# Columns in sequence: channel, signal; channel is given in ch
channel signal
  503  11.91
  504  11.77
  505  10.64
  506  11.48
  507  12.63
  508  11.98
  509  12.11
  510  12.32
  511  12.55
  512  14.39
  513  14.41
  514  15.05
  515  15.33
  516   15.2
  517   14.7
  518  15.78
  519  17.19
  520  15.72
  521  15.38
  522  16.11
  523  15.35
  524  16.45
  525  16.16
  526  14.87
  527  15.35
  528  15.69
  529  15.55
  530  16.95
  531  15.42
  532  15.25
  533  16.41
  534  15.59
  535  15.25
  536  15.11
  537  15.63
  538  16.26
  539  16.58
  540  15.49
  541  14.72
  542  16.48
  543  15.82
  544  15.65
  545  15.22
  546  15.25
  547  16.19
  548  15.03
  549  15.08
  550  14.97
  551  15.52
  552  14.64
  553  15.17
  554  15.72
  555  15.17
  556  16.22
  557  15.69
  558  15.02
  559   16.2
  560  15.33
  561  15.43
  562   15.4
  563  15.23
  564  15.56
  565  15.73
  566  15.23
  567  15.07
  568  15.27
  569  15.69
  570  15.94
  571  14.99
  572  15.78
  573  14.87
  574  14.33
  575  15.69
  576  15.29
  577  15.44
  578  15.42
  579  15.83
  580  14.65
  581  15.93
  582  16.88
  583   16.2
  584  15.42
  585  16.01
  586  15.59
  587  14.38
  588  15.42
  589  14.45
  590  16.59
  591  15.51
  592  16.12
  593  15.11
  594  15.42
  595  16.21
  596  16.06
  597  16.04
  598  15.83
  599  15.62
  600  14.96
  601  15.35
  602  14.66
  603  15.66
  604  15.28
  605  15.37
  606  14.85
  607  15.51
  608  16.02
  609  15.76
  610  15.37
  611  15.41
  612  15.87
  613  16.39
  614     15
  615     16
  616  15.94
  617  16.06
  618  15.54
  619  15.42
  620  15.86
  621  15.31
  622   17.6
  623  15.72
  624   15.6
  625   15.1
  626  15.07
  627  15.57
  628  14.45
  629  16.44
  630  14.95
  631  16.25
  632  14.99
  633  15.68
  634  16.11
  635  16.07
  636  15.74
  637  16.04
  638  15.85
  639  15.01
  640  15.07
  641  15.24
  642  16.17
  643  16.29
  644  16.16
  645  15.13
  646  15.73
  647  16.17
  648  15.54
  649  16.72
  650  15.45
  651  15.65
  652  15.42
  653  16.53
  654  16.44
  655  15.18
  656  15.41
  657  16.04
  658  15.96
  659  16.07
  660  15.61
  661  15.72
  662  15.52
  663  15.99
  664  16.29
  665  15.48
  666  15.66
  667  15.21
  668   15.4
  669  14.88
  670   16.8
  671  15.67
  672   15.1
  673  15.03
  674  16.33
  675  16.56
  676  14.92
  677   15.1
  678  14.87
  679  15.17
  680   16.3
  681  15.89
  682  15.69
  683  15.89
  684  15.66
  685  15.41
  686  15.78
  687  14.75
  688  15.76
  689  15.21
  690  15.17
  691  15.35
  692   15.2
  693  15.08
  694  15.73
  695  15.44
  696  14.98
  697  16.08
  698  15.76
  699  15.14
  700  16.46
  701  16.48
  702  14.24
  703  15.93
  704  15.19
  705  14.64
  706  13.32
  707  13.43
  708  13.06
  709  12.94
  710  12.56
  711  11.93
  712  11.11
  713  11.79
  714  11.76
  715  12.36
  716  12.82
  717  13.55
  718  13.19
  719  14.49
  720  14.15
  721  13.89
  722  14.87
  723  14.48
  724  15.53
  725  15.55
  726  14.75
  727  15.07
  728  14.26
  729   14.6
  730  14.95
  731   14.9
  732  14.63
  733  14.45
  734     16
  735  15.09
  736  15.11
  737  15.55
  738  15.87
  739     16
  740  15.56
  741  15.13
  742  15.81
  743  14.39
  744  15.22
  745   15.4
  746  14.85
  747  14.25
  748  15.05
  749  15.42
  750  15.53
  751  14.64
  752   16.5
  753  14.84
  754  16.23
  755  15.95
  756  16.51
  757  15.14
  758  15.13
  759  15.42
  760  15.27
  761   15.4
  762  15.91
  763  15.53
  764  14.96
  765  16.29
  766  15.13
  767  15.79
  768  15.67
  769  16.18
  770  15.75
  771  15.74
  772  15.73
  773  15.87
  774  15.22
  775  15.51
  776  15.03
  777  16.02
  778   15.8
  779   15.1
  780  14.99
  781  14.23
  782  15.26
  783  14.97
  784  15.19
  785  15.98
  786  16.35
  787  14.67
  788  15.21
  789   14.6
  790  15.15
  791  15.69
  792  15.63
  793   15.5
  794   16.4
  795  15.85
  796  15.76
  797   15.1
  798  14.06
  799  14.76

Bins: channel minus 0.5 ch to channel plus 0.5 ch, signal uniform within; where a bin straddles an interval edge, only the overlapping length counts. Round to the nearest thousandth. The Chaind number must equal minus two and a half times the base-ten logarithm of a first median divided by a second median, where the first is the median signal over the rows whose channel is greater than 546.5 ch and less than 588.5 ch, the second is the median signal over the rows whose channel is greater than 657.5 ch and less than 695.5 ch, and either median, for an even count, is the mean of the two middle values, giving 0.010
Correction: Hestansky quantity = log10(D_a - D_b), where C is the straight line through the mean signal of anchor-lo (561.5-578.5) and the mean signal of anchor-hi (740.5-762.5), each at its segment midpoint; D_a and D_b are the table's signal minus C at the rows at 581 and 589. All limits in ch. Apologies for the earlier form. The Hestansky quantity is 0.17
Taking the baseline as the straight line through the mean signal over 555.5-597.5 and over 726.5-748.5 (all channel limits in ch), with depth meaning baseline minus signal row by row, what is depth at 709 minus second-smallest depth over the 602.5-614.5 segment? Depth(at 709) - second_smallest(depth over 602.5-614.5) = 2.8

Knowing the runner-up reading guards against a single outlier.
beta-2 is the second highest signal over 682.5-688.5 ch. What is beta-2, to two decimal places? 15.78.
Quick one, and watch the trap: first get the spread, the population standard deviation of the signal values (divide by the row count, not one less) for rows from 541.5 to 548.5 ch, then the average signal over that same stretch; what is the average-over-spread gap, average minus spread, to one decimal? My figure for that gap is 15.2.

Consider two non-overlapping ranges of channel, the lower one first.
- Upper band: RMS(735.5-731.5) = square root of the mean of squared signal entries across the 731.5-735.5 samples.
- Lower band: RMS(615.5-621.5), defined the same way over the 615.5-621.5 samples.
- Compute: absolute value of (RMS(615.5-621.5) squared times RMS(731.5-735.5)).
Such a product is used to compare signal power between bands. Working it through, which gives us 3706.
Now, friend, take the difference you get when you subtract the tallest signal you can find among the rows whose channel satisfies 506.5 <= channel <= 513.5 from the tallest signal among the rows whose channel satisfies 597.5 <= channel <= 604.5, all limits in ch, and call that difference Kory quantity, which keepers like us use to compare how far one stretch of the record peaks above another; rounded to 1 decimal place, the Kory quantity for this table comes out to 1.4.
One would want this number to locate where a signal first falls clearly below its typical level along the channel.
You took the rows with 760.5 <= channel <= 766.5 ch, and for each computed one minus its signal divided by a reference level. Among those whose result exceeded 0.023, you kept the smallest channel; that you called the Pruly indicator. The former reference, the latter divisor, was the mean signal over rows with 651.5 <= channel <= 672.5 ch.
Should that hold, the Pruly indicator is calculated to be 764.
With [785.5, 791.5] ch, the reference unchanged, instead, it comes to 787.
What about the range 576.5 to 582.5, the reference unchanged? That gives 580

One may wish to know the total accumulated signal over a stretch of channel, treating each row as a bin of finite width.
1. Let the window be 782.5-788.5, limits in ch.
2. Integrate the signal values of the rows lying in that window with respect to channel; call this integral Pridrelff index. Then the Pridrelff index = 92.4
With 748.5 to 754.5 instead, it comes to 93.2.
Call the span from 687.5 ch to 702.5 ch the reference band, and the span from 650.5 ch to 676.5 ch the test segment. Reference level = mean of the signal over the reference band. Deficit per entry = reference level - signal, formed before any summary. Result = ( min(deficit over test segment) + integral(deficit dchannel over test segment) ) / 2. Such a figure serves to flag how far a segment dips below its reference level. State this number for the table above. -4.0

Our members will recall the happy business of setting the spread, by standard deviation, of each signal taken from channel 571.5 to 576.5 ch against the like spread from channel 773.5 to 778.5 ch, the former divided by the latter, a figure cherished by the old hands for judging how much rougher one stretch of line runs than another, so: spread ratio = 1.5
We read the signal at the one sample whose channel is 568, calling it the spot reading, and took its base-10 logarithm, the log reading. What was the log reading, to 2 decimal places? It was 1.18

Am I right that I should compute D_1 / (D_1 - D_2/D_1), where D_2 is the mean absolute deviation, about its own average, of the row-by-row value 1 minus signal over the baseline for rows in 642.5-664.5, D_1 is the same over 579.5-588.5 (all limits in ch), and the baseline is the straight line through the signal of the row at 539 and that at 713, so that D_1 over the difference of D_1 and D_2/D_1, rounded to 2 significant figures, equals -0.046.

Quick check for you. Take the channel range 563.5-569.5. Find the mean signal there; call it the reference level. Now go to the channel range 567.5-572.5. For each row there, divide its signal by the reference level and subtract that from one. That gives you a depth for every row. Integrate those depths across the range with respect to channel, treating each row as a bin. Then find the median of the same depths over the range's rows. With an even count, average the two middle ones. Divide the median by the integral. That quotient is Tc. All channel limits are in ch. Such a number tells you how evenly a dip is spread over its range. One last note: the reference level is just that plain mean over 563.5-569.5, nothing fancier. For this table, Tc 0.49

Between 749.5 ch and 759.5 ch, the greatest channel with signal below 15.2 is 758 ch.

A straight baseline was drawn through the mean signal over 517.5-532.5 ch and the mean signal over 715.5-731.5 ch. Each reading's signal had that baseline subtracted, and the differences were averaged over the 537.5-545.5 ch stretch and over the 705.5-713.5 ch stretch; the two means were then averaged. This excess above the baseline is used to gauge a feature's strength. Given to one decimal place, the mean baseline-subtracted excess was -1.0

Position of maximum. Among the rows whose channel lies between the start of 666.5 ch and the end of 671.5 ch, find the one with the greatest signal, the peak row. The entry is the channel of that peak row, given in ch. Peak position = 670 ch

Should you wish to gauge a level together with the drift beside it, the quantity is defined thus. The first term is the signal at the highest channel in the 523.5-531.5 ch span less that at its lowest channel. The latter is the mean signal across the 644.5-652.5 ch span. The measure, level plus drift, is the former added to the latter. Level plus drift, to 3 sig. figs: 14.7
